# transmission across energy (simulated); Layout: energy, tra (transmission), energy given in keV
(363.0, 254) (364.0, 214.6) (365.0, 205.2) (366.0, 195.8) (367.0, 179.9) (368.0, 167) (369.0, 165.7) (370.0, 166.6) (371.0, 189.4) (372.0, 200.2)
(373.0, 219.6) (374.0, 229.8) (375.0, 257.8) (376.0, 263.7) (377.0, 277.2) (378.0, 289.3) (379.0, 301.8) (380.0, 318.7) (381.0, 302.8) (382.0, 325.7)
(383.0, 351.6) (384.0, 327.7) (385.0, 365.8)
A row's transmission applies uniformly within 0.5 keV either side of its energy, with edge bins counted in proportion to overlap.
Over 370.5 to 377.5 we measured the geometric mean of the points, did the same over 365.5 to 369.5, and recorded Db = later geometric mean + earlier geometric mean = 409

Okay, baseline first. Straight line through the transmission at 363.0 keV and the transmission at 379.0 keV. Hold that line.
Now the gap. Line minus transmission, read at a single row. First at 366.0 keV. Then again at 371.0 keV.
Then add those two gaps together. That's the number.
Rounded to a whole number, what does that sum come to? 156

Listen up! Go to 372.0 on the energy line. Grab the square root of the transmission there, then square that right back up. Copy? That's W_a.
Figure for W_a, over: 200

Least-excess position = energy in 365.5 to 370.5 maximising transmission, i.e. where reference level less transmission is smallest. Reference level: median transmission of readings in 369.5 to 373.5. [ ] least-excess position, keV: 366.0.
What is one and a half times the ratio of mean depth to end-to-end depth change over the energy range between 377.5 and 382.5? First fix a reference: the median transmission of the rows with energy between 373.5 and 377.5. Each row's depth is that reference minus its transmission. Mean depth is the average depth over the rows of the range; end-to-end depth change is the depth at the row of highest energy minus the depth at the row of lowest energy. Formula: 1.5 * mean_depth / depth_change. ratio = 1.9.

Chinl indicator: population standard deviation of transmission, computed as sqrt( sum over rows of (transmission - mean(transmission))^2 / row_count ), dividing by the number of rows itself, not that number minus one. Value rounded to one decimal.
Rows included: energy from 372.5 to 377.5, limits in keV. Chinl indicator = 21.5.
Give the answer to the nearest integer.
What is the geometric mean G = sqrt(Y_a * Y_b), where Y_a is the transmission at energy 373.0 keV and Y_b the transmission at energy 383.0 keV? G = 278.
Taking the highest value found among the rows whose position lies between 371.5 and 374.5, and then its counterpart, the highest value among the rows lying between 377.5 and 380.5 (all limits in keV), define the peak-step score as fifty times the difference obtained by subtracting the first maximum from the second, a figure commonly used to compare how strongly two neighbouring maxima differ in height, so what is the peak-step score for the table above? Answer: 4445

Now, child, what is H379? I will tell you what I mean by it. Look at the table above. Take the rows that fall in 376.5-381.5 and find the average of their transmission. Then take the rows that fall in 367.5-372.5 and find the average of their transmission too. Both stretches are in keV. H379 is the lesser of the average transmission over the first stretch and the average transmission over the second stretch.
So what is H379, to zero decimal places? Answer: 178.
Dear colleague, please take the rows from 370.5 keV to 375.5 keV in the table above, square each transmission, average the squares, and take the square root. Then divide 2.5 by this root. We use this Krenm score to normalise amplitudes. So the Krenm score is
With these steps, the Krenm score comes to 0.011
